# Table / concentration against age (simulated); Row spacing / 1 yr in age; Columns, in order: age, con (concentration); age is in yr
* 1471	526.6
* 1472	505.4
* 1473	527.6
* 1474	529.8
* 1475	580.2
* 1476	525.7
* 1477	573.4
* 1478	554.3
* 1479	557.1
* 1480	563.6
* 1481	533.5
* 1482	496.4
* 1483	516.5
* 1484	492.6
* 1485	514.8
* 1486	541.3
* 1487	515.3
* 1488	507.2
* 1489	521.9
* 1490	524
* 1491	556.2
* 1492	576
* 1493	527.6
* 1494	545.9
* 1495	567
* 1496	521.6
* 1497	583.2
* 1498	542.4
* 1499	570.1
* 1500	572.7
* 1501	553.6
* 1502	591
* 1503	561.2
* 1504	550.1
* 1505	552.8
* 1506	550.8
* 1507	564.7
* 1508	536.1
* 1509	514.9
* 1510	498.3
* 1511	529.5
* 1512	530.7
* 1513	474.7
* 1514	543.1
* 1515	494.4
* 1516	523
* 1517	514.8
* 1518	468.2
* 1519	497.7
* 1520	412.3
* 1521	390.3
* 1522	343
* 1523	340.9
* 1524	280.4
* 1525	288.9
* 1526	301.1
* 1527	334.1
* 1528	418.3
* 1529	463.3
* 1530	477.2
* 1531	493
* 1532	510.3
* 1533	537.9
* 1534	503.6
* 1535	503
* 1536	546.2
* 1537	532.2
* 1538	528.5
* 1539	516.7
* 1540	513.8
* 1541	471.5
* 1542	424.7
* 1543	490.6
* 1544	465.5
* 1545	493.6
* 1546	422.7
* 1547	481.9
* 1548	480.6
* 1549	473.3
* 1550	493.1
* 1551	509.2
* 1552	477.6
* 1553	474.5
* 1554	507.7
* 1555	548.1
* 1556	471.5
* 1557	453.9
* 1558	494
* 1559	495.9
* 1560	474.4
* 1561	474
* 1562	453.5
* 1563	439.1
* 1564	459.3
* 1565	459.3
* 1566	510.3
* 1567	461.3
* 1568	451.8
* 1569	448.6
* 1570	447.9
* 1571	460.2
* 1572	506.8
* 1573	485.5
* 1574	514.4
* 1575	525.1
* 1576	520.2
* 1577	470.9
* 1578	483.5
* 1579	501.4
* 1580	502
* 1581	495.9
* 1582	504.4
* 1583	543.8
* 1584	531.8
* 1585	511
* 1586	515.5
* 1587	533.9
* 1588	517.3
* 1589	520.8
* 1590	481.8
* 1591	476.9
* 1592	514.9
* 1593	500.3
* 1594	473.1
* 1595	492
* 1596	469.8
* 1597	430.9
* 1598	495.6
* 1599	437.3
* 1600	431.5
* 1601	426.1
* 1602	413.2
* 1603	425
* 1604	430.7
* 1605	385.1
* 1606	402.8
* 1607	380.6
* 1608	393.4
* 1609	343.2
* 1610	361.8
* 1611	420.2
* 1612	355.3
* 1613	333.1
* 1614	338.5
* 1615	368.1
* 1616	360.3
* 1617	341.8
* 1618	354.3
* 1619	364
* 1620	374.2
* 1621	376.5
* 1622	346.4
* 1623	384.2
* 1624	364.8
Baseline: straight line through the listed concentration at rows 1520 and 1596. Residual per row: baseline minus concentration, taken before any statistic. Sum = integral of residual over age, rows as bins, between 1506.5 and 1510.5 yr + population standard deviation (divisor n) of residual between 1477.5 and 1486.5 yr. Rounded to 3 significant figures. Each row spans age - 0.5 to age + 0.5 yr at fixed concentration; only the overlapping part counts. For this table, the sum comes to -474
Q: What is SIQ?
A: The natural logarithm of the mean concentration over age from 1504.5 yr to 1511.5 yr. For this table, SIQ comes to 6.28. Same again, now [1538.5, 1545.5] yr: 6.18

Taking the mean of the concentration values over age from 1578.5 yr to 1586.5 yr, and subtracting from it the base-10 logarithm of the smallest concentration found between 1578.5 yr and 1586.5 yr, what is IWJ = 511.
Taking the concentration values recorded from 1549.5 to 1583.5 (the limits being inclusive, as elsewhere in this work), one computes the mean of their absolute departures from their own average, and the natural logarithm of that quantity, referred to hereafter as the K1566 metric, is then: 3.15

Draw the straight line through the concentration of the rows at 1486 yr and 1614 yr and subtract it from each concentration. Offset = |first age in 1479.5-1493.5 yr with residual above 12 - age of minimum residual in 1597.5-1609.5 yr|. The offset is 129 yr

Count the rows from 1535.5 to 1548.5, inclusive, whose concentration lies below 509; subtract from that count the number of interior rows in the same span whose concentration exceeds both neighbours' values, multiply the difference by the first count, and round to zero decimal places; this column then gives 40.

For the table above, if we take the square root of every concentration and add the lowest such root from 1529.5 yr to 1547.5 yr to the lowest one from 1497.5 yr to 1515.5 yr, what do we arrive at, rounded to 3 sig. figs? 42.3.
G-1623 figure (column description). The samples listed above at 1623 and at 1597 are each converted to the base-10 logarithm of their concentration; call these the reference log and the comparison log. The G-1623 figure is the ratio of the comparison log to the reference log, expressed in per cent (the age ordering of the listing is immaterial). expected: 102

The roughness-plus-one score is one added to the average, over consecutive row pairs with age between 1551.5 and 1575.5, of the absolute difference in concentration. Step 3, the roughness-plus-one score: 23.7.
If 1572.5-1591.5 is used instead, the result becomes 17.6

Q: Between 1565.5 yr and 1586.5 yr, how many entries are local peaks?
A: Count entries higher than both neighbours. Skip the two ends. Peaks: 4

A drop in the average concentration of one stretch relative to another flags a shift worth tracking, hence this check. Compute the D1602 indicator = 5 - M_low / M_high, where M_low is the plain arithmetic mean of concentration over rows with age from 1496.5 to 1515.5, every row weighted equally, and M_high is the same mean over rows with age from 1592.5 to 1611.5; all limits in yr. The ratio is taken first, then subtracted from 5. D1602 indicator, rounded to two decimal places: 3.73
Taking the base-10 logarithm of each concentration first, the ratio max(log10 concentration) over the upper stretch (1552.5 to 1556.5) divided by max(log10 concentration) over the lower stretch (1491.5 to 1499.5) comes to 0.990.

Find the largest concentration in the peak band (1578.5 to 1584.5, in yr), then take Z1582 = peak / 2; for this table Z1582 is 272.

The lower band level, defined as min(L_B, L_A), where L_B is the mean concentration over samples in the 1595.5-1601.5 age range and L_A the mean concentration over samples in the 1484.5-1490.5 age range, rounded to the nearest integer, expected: 449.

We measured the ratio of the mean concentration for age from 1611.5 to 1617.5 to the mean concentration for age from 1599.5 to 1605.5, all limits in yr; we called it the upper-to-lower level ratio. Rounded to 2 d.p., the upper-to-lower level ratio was 0.83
